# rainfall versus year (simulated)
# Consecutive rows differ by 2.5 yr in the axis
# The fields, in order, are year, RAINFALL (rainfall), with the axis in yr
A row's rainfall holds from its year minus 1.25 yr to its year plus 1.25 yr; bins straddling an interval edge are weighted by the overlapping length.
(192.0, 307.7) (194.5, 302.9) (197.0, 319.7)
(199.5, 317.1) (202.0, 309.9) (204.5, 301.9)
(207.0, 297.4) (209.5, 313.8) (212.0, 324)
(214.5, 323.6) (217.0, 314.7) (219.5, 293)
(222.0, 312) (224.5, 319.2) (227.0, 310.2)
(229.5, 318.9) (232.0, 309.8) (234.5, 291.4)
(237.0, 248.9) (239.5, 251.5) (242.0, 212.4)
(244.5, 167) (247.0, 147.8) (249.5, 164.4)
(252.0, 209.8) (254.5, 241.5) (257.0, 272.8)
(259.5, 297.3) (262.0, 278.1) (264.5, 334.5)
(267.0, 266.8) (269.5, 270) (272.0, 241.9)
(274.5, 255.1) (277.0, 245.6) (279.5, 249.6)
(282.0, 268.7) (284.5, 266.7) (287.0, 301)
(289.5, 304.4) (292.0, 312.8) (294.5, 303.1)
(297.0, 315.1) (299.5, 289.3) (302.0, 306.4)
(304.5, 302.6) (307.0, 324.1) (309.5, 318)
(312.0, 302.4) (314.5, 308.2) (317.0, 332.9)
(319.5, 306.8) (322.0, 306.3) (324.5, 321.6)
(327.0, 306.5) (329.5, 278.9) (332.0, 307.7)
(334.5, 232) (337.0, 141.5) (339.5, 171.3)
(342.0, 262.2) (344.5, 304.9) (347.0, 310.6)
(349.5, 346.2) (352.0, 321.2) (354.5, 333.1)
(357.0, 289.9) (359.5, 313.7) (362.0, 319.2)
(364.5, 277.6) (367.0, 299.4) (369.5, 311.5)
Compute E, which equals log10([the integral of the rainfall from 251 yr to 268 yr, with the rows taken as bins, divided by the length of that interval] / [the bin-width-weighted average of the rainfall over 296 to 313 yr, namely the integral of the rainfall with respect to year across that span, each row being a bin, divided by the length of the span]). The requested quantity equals -0.05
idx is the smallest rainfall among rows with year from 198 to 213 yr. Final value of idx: 297.4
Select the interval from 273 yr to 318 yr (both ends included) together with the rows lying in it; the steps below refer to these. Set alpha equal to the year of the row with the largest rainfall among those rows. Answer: 317.0 yr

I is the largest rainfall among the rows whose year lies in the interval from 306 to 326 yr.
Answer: 332.9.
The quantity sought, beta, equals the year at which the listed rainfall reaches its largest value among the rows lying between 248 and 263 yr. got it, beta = 259.5 yr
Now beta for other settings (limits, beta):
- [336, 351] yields 349.5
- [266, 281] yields 269.5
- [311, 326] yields 317.0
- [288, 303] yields 297.0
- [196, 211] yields 197.0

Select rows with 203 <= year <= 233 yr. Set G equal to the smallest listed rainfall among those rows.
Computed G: 293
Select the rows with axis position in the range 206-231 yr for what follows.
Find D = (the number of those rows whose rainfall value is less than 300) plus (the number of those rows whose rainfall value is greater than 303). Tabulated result 10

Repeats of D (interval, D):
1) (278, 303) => 9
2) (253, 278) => 10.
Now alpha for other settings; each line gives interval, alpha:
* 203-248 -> 212.0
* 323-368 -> 349.5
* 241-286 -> 264.5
